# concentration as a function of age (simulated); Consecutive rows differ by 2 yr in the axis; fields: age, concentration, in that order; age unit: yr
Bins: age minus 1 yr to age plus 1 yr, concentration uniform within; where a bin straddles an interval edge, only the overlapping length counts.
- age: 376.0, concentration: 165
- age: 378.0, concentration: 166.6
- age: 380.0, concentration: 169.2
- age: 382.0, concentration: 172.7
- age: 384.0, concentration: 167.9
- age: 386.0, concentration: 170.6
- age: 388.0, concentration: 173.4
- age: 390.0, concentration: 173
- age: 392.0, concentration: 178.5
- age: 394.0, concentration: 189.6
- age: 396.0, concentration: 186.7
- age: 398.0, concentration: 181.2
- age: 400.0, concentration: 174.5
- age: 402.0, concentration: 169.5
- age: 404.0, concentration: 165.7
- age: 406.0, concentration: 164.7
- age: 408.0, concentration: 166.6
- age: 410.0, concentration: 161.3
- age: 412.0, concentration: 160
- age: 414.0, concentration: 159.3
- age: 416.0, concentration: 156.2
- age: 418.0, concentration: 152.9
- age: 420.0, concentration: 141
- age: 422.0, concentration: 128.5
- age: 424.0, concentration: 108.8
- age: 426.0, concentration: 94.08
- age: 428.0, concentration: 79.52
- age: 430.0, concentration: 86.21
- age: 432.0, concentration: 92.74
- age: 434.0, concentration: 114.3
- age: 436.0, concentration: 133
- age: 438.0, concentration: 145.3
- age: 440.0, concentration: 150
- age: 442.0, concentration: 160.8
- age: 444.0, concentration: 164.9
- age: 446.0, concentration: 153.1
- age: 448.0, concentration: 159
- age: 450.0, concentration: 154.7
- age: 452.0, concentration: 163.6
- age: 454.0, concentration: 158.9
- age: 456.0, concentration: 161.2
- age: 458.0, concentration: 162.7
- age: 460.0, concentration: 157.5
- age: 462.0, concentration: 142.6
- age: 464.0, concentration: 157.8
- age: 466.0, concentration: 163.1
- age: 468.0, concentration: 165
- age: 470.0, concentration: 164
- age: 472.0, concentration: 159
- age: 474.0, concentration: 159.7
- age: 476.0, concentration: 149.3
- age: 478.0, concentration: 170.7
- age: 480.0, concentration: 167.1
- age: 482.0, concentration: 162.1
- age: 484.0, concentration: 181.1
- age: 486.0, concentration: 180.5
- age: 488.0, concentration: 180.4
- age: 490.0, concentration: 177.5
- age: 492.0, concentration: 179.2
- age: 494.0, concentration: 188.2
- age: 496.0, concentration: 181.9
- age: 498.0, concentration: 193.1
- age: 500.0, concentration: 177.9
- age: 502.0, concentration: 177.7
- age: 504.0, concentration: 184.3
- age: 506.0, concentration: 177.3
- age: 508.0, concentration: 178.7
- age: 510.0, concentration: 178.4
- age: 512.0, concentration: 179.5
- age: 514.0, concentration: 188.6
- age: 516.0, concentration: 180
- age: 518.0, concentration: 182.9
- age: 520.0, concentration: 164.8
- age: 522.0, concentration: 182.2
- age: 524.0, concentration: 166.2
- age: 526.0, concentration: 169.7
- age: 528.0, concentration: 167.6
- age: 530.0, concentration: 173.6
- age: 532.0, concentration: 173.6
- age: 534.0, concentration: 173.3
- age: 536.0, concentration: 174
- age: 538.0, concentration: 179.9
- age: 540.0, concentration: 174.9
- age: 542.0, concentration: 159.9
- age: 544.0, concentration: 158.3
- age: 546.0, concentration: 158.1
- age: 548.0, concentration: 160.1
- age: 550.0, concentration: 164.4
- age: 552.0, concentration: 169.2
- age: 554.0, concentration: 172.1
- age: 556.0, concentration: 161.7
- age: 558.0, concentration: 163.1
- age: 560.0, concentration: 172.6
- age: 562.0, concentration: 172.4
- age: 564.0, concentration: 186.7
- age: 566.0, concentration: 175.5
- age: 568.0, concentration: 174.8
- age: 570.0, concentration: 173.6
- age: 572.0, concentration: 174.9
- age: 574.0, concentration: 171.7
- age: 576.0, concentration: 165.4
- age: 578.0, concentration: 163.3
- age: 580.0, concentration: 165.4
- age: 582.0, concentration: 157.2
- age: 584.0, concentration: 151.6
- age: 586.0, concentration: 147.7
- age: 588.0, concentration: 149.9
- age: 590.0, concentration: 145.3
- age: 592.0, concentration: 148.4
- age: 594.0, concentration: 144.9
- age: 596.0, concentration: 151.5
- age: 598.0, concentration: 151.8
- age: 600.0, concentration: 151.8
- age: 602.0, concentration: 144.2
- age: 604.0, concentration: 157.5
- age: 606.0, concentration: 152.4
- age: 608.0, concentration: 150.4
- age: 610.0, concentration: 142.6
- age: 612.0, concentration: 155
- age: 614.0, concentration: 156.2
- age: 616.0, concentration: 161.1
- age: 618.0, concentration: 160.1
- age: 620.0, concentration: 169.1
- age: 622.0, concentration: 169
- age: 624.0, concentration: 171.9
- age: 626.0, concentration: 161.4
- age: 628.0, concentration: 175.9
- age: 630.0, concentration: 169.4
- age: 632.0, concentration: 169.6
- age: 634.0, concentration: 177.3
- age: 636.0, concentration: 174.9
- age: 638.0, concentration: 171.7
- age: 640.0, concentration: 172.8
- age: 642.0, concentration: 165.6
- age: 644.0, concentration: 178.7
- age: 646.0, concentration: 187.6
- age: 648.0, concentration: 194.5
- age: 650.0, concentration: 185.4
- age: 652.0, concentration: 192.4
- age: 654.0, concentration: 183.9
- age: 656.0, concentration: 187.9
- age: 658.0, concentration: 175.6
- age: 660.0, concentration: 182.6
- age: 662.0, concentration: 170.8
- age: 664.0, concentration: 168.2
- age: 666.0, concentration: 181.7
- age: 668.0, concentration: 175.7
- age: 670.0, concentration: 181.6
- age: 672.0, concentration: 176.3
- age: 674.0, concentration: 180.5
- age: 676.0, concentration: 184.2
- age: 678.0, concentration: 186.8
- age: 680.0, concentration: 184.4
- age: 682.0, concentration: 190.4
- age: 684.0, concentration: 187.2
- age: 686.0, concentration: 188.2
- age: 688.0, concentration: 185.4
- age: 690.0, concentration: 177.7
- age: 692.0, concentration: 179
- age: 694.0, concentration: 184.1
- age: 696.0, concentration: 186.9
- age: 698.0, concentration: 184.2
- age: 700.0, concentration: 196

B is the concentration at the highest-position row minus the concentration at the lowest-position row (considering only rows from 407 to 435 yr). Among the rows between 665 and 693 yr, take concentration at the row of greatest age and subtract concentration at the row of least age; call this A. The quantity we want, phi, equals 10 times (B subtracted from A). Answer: 496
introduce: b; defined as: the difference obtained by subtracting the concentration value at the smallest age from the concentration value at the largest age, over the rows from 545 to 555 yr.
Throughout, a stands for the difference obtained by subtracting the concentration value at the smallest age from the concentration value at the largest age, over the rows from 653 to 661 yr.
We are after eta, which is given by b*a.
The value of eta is -18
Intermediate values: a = -1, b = 14.0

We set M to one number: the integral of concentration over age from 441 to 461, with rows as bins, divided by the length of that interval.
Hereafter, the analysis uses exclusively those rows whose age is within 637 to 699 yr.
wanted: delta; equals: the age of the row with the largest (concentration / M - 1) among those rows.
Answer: 648.0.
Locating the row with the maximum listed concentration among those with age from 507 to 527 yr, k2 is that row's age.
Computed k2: 514.0 yr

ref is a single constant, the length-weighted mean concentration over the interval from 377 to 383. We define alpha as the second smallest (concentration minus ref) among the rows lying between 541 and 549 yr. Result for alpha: -11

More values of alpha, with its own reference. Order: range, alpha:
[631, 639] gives 2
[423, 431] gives -83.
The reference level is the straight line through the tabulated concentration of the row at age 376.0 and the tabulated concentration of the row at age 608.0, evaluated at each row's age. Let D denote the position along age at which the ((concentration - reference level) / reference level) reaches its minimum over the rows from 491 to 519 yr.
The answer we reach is 506.0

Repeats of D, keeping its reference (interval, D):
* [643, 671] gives 664.0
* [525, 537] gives 528.0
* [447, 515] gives 462.0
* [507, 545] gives 544.0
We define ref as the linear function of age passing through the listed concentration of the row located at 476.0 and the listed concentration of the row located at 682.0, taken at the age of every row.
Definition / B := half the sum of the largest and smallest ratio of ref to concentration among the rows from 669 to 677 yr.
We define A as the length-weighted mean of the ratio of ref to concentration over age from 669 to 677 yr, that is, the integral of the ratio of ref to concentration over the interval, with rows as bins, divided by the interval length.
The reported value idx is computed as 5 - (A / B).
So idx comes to 4.003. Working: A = 1.04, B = 1.05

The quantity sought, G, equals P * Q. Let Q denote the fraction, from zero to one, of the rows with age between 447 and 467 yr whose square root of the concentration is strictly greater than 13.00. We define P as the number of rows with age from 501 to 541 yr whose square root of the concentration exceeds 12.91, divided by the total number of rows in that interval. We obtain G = 0.0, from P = 0.90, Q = 0.00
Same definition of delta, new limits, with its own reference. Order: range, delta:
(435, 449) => 444.0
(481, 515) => 498.0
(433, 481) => 478.0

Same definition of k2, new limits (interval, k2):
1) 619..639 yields 634.0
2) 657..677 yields 676.0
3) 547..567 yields 564.0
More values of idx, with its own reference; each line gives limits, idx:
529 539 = 3.993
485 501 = 3.992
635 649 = 3.995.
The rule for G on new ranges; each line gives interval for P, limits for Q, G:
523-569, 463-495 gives 0.3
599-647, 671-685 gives 0.5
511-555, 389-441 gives 0.2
